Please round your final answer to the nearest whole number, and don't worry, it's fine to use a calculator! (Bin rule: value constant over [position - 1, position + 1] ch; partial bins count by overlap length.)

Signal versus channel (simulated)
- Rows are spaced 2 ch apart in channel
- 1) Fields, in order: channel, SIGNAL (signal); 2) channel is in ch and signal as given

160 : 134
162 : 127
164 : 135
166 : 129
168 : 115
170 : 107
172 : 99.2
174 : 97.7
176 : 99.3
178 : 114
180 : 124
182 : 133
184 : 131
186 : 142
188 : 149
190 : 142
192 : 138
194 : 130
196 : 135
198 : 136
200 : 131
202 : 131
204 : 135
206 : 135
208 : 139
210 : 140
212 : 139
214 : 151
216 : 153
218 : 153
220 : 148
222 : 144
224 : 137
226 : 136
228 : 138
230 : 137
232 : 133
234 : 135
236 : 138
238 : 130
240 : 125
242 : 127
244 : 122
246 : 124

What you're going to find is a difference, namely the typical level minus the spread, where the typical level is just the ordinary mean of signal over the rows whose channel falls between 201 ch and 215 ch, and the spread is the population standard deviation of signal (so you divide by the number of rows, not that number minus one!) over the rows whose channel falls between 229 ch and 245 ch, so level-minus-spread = 133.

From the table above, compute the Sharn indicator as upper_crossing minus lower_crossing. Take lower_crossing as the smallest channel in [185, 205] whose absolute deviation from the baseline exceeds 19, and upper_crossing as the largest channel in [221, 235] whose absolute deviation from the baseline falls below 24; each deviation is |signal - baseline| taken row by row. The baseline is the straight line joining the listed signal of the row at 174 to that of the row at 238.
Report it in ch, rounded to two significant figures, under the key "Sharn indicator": 48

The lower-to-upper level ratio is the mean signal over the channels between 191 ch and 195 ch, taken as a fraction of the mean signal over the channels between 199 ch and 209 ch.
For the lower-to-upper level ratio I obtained 1.00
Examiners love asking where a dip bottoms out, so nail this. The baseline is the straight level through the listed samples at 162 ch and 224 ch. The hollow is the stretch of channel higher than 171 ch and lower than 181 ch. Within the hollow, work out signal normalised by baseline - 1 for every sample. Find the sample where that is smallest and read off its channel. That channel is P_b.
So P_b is 174 ch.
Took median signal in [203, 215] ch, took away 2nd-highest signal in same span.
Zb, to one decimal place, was -1.0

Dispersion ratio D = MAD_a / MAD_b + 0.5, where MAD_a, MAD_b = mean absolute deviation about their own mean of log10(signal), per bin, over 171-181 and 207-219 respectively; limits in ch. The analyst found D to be 2.5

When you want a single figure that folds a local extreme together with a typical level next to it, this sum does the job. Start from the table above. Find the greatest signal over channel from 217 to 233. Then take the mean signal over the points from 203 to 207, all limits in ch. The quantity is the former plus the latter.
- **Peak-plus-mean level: 288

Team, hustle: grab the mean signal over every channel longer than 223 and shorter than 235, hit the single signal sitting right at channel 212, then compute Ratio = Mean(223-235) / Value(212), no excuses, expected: 0.98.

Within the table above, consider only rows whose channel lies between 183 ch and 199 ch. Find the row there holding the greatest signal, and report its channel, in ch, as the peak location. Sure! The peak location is 188 ch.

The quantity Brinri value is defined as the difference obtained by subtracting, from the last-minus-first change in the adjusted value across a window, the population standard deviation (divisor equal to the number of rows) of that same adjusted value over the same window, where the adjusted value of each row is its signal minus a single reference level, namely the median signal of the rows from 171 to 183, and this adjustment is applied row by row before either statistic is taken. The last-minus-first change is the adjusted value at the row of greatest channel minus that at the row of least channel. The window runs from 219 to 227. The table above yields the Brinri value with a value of -17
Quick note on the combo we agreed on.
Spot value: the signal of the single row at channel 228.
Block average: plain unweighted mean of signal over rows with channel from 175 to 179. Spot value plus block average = 245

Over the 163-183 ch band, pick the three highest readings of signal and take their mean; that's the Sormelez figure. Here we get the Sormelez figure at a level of 132.3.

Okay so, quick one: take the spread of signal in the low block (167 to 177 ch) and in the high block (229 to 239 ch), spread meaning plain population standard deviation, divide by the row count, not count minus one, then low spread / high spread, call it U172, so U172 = 2.3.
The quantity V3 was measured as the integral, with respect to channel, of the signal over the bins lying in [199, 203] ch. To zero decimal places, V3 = 524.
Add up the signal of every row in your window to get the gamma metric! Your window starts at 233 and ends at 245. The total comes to 777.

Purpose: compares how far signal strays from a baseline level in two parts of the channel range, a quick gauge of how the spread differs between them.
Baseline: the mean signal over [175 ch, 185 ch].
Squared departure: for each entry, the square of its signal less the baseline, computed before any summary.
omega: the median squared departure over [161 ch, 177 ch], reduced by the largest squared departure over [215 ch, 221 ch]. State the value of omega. -875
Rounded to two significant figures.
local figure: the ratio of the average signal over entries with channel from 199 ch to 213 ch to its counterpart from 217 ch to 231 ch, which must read 0.96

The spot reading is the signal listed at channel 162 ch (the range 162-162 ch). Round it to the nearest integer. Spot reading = 127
